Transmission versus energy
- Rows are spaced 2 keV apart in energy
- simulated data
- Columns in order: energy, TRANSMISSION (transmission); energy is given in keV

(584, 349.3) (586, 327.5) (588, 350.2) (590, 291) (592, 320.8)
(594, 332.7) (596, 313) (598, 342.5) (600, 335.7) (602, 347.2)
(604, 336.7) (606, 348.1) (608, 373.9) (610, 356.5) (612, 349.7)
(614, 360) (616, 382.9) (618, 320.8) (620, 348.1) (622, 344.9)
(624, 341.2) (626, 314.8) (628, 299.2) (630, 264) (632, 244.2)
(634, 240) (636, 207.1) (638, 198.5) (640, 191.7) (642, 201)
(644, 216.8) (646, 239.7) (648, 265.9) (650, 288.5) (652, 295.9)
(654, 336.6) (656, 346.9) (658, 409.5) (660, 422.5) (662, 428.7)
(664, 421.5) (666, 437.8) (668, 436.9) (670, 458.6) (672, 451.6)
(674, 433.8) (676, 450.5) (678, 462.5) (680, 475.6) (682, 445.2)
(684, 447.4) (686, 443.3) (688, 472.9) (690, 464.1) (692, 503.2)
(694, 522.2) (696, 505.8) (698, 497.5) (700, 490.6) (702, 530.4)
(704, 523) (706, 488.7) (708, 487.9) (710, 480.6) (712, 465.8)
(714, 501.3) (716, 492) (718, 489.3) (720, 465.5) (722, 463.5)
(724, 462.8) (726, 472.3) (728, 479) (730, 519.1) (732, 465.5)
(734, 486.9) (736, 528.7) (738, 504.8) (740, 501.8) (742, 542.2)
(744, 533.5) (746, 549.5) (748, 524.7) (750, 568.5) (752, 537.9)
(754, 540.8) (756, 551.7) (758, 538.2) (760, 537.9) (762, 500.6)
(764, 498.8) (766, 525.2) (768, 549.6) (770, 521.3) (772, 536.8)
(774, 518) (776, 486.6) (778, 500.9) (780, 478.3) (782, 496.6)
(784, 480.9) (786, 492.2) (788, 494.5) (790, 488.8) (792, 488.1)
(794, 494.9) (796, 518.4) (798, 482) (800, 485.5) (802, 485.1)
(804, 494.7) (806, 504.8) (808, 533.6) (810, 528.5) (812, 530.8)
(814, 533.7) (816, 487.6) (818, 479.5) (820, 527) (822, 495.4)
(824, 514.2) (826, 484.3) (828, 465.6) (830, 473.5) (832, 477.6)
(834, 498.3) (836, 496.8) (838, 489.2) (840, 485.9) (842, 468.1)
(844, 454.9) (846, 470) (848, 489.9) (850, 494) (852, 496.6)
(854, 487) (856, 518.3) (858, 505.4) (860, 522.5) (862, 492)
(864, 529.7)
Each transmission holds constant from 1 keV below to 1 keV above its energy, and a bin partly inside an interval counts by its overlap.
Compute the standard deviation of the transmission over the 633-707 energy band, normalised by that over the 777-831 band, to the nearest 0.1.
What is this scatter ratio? 5.6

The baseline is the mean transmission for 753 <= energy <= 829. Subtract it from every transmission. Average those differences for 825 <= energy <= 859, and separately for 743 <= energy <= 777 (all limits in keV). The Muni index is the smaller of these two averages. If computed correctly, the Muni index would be -22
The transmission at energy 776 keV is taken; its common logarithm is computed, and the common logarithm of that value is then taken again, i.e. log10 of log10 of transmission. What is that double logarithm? 0.429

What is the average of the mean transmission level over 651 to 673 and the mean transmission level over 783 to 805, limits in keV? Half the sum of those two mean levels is 448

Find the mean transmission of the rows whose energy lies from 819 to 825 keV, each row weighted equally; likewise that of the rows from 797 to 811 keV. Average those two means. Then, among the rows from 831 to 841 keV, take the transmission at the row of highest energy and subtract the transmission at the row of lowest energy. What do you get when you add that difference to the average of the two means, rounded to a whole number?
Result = 515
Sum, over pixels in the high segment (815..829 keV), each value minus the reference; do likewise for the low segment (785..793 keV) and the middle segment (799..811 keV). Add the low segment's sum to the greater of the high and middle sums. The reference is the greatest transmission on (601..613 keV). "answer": 1304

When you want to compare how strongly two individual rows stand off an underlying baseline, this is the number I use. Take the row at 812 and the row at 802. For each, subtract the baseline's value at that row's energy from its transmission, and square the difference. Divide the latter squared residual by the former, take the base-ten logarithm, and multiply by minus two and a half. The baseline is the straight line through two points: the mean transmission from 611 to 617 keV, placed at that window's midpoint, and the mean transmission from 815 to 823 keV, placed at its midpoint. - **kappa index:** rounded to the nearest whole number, 7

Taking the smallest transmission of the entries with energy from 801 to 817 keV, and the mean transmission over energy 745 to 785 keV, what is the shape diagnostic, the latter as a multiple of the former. 1.1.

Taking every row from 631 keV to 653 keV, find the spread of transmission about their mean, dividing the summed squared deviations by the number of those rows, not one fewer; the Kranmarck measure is 35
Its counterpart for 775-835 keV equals 19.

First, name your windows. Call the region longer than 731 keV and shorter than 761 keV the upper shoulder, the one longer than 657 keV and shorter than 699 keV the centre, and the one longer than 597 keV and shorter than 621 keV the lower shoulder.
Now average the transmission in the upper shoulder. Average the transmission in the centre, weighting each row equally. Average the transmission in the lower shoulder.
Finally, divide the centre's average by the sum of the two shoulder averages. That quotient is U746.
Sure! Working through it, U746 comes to 0.52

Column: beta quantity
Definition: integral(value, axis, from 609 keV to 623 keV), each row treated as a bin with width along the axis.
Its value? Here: 4926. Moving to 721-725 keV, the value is 1853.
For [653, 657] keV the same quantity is 1367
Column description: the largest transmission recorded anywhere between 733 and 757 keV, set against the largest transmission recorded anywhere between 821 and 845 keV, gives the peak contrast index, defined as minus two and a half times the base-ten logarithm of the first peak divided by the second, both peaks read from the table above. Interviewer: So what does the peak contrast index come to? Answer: -0.11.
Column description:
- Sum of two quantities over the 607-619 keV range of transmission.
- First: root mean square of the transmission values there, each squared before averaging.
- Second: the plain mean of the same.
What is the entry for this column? 715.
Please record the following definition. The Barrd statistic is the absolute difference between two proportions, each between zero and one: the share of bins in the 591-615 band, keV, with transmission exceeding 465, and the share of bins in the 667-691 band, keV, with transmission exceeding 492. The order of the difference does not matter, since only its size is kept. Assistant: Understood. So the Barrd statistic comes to 0.0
